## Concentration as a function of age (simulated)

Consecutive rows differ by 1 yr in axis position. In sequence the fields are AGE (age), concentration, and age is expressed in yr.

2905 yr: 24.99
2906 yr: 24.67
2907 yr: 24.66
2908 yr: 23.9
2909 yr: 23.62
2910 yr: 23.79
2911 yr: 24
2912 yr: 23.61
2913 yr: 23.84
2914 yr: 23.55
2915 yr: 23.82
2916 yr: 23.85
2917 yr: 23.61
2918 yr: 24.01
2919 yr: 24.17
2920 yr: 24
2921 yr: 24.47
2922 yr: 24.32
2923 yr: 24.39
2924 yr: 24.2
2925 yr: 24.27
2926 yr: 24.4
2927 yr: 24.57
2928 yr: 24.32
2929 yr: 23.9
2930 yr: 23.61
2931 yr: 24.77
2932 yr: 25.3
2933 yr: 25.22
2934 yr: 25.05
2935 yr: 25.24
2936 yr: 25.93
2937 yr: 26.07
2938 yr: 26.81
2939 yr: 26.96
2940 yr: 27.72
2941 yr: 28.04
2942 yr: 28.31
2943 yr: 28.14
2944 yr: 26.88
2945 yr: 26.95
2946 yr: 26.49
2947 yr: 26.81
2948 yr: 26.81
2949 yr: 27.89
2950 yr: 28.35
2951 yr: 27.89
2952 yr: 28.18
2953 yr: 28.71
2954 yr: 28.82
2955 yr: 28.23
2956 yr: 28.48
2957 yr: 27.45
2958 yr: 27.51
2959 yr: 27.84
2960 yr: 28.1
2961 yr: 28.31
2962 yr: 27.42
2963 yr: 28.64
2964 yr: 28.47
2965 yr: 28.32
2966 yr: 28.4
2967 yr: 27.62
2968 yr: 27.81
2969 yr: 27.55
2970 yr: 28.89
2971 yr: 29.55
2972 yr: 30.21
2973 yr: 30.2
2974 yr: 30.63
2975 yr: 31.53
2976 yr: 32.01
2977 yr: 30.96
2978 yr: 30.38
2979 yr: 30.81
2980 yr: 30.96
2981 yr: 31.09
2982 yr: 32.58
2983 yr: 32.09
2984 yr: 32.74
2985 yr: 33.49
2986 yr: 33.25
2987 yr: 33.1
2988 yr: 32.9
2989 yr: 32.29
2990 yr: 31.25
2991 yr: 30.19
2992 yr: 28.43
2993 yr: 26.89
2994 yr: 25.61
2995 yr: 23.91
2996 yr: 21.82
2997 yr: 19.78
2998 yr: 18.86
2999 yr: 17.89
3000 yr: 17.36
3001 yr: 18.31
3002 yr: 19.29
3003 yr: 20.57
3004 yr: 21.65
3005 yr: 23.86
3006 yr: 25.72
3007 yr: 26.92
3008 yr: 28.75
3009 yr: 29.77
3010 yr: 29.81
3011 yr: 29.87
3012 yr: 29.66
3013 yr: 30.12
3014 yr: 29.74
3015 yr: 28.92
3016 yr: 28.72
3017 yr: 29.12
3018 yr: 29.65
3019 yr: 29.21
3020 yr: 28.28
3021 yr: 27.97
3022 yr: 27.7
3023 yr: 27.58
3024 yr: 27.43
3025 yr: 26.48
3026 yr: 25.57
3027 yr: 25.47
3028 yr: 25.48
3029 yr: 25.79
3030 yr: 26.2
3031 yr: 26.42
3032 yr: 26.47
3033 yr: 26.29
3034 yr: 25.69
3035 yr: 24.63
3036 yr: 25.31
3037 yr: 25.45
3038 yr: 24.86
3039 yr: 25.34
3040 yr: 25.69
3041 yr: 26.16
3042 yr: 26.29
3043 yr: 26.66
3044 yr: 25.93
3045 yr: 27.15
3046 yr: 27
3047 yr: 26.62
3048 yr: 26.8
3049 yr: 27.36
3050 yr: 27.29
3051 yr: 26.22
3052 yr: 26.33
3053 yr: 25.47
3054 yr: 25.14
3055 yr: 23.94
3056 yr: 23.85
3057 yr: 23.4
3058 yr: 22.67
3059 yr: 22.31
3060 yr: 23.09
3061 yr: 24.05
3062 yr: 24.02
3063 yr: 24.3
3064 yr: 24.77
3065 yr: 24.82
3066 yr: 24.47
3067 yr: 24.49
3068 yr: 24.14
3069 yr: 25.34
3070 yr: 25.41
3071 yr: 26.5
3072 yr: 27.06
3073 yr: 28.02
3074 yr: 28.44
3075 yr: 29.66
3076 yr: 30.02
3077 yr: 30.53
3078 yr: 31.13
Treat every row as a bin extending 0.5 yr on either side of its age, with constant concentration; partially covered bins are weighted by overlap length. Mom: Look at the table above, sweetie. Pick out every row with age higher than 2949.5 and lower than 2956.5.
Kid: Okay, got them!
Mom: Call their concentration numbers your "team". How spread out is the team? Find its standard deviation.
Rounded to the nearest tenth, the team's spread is 0.3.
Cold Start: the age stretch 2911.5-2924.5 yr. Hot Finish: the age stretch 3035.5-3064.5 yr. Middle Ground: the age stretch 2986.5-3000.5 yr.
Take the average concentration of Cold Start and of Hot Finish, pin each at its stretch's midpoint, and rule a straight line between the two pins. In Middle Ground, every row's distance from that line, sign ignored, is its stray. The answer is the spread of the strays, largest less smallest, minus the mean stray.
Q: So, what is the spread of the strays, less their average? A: 2.4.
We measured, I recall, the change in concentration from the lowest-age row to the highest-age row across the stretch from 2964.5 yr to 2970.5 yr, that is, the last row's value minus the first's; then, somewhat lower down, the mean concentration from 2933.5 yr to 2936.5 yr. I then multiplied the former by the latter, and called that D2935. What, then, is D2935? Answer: 14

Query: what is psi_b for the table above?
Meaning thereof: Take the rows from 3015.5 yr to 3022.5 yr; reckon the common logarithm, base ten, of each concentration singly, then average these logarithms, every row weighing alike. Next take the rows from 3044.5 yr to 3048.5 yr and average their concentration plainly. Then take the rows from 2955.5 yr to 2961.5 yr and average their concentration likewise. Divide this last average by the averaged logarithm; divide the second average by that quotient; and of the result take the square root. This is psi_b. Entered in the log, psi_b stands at 1.18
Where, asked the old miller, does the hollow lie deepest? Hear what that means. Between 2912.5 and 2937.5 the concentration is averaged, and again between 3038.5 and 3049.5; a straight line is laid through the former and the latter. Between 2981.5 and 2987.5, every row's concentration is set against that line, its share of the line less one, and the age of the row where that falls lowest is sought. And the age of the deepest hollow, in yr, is 2983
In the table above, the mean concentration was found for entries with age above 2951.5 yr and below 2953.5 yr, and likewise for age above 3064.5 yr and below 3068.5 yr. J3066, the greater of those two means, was 28.4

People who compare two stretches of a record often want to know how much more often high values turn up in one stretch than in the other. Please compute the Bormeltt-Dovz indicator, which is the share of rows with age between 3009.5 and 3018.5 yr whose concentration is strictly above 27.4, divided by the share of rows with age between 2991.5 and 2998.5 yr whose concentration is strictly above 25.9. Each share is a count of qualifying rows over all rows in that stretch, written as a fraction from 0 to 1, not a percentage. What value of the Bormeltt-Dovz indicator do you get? 3.5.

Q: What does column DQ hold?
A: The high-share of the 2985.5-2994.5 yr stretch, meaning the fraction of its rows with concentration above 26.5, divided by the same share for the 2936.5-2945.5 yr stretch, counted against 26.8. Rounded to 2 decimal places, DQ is 1.00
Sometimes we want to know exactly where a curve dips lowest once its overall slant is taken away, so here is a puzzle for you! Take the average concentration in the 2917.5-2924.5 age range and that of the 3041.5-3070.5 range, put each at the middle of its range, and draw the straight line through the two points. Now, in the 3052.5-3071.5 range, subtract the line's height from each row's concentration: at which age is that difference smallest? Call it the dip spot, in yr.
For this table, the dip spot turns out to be 3059 yr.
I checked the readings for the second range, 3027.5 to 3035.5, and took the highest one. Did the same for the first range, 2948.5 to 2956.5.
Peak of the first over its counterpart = 1.09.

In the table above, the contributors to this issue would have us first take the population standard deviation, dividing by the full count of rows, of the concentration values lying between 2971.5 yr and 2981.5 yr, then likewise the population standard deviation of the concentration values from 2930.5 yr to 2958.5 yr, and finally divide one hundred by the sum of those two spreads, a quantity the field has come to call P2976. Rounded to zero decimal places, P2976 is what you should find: 58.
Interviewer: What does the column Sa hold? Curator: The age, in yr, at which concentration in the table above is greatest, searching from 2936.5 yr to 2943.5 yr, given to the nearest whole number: 2942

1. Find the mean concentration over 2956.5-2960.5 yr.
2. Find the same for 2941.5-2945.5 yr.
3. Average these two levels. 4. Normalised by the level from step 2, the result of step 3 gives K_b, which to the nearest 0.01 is 1.00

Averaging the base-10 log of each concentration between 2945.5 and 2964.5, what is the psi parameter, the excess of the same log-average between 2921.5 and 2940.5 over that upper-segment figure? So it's -0.05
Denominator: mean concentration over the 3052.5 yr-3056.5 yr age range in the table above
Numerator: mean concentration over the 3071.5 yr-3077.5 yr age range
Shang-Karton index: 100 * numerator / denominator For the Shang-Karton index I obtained 118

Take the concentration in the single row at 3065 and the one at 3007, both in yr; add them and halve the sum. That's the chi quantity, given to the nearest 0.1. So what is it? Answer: 25.9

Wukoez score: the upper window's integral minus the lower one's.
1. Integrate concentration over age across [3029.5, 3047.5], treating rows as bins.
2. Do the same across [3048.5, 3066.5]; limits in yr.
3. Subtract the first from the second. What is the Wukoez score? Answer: -25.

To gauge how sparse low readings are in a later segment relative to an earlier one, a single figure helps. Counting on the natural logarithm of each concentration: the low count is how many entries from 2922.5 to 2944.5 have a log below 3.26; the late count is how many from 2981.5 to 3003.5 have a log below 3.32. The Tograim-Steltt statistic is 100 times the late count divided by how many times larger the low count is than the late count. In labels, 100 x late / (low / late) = 864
